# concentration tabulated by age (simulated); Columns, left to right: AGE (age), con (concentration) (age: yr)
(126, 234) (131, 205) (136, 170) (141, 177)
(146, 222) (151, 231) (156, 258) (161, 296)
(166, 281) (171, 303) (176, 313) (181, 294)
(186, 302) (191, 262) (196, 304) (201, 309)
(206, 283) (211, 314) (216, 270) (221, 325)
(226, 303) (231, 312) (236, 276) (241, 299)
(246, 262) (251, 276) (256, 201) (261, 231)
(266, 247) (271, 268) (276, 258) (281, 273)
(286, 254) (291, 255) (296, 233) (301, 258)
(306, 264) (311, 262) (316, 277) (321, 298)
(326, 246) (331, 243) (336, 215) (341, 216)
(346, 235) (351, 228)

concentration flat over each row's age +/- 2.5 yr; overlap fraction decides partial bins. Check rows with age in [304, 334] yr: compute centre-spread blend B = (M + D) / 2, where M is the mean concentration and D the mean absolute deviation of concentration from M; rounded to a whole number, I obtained 140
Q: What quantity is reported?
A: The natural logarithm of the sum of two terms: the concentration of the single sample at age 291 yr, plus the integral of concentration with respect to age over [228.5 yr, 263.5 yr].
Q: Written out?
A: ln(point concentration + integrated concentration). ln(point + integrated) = 9.16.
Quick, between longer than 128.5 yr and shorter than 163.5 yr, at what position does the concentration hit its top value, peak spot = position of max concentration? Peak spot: 161 yr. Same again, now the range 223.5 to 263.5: 231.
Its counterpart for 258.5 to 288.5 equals 281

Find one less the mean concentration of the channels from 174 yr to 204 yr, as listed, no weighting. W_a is -296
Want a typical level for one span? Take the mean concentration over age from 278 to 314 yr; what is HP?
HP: 257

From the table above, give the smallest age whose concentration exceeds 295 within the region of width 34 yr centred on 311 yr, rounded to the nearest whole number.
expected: 321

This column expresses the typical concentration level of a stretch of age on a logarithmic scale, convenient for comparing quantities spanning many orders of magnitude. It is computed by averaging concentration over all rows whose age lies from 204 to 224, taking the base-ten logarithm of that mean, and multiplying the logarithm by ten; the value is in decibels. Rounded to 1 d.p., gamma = 24.7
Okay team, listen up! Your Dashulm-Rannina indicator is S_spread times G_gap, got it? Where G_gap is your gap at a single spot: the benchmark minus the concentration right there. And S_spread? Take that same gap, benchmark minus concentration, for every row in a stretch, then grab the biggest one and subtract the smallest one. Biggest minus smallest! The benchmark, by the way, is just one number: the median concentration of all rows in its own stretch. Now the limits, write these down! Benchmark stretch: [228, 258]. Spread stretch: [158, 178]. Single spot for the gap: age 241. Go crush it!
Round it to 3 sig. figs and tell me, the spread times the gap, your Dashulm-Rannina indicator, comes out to -736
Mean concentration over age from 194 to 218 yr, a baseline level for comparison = 296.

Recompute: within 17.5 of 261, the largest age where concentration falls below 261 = 276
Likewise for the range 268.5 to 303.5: 301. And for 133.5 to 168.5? 156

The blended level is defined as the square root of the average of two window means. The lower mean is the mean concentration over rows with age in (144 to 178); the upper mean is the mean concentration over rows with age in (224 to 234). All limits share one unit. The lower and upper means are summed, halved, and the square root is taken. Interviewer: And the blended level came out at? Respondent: 17.0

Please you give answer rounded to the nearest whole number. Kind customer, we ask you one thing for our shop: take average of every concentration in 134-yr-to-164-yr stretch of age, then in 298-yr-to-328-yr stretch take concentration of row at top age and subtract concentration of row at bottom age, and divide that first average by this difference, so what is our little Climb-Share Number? -19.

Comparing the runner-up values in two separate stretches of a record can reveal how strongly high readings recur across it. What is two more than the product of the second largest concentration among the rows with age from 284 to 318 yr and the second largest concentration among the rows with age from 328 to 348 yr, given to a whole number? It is 62042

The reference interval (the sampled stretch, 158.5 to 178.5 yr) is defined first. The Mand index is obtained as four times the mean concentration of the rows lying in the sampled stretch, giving 1193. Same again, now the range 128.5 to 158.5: 842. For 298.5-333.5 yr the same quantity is 1056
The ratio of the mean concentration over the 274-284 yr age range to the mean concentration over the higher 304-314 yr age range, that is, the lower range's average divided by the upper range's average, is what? 1.01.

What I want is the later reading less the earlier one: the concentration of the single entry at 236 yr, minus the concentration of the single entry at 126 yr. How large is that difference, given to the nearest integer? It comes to 42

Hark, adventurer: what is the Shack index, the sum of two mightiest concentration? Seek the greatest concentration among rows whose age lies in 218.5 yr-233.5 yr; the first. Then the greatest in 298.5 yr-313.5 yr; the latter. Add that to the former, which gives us 589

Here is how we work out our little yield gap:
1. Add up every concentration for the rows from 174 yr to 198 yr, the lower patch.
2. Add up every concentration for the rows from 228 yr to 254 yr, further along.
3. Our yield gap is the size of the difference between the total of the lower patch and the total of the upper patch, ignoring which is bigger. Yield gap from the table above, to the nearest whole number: 50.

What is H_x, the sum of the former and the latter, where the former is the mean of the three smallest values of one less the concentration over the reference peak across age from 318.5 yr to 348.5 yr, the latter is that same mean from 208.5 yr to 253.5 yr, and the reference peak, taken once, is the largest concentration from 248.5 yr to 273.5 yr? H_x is -0.10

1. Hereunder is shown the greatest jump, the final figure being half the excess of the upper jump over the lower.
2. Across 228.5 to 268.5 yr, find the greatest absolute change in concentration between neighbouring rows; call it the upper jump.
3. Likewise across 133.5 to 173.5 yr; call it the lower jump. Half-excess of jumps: 15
